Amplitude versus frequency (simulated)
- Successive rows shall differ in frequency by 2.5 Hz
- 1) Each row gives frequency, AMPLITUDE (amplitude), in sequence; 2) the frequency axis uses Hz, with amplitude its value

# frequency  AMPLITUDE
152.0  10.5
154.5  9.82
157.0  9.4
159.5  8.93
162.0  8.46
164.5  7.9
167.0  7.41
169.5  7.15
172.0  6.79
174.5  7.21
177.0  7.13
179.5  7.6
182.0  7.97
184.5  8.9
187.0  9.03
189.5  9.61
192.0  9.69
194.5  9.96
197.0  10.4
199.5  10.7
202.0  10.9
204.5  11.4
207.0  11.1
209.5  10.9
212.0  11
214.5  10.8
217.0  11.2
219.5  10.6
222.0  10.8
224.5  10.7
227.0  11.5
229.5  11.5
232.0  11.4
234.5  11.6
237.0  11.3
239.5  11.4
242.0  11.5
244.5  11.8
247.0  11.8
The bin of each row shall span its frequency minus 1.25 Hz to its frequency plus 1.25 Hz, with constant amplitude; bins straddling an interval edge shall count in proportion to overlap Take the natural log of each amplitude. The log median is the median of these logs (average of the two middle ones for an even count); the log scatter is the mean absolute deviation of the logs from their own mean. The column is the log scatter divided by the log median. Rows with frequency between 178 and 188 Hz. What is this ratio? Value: 0.033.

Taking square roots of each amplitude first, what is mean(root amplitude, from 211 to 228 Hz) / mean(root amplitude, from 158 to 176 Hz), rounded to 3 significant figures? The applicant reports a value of 1.19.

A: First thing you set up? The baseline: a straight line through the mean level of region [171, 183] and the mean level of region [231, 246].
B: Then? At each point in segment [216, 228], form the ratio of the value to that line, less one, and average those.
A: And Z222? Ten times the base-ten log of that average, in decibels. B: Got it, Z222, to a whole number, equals -13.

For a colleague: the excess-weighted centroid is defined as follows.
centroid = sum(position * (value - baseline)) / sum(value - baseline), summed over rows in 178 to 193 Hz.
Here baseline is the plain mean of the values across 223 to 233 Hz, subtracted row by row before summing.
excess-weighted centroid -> 184.4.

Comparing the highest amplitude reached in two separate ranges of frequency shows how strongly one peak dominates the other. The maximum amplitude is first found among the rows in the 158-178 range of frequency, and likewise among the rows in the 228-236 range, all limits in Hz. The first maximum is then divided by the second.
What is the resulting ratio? 0.77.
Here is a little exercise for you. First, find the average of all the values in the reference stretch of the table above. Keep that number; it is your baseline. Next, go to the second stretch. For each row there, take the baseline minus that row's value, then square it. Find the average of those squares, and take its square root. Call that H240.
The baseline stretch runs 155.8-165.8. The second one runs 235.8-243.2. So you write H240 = 2.7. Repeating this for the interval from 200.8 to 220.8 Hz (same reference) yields 2.3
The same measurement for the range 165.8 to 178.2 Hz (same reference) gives 1.5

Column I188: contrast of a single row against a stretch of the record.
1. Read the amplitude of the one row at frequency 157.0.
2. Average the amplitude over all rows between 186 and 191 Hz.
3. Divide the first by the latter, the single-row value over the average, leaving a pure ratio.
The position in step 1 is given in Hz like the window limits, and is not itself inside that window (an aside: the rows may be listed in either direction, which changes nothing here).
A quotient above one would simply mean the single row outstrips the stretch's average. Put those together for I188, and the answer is 1.01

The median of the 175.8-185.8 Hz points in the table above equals 7.8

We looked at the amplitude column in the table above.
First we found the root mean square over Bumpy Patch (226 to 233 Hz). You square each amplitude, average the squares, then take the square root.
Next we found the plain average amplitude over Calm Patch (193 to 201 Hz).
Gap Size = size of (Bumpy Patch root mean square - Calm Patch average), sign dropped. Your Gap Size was 1.1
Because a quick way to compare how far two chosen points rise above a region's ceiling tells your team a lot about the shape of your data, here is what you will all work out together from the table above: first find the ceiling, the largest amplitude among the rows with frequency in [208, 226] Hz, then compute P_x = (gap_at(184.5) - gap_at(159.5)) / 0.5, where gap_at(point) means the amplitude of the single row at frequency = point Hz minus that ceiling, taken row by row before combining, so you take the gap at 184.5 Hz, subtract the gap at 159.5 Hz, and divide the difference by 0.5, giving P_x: 0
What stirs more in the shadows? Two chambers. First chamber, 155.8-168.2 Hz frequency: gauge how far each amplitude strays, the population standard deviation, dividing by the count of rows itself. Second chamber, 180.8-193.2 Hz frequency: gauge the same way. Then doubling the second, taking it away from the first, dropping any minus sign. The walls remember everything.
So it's 0.53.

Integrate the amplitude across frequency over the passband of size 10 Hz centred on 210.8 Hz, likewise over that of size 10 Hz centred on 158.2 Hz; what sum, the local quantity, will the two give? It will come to 201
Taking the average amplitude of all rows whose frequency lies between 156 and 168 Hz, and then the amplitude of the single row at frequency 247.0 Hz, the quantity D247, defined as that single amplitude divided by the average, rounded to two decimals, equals 1.40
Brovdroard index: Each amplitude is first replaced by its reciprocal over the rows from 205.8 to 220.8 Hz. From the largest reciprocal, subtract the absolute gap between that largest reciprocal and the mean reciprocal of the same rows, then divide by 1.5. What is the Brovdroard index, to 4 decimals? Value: 0.0610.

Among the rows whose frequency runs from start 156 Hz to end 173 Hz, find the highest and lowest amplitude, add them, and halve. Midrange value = 8.1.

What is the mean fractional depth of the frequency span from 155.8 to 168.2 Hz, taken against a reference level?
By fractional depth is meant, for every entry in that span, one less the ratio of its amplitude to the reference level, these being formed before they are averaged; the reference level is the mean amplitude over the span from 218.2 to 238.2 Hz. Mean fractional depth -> 0.25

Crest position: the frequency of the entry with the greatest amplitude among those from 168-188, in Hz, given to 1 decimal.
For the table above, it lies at 187.0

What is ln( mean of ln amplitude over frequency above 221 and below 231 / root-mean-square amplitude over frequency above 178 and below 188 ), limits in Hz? -1.25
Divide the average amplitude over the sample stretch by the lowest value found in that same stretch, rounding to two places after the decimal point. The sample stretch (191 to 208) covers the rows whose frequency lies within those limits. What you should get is 1.09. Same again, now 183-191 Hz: 1.03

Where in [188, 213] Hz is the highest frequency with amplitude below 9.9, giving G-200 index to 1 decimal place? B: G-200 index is 192.0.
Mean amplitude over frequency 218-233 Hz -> 11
